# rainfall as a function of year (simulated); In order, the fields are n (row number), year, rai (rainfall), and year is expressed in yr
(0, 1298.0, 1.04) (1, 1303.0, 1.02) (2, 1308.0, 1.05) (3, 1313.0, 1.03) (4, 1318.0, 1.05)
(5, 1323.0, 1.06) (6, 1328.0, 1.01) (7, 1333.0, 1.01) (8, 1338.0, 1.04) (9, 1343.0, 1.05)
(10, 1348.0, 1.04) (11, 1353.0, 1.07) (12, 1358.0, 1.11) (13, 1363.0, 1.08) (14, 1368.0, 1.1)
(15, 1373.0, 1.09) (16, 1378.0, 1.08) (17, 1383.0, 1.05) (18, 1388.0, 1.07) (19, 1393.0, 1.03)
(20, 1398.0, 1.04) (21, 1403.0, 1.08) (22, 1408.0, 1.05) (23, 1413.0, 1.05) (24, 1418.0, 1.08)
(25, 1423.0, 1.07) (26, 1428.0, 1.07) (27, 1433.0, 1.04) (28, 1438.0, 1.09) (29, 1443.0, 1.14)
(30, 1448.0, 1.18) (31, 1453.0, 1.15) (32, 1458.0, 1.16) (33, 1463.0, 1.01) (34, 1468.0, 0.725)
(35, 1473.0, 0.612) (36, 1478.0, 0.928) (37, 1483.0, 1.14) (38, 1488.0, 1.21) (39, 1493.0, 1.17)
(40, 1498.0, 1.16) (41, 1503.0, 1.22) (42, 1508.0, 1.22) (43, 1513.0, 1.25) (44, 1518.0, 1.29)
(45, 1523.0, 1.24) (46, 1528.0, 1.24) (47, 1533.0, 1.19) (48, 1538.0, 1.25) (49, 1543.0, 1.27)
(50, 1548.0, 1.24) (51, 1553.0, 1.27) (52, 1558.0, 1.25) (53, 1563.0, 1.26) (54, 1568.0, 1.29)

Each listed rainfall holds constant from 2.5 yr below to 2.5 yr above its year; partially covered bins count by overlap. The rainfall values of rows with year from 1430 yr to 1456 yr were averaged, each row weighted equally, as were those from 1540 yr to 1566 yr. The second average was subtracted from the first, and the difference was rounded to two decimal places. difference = -0.14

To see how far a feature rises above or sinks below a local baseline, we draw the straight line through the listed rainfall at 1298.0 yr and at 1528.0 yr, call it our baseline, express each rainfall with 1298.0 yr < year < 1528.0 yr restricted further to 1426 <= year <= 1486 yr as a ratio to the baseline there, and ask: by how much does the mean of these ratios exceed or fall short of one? -0.13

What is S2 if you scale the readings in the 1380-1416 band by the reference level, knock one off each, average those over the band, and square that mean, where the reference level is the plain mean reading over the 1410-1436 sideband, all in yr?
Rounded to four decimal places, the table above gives 0.0001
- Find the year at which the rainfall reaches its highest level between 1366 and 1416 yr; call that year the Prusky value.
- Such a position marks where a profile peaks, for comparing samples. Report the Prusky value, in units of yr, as 1368.0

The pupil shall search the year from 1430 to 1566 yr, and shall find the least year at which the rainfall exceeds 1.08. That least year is 1438.0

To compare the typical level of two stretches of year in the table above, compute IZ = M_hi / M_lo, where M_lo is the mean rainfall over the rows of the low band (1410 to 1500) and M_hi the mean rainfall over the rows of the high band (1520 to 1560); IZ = 1.18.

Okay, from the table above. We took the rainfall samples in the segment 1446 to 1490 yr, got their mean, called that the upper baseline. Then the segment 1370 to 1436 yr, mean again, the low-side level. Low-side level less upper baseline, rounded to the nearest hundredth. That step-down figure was 0.05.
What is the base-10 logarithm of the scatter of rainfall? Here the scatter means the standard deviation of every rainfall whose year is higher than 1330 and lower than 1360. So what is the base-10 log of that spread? -1.5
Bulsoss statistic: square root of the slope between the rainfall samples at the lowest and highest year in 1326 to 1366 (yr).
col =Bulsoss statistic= 0.04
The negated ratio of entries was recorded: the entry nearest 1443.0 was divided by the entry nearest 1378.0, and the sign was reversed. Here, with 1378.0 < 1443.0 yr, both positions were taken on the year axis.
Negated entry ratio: -1.06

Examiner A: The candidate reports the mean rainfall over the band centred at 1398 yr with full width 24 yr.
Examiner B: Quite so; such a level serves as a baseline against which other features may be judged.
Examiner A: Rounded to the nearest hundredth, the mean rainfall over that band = 1.05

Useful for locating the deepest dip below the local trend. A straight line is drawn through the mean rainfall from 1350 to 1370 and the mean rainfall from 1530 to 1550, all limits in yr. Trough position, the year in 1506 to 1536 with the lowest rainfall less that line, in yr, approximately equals 1533.0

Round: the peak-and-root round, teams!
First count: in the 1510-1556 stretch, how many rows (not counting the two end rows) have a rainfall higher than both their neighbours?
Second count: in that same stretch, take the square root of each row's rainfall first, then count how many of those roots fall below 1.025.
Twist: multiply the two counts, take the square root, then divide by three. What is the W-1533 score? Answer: 0.00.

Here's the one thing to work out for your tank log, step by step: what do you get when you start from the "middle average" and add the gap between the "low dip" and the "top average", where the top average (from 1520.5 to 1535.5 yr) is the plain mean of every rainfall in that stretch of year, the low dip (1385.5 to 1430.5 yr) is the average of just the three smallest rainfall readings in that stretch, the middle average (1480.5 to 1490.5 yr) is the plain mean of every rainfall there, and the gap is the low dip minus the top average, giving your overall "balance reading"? 1.0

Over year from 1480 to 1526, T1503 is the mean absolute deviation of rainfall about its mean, 0.037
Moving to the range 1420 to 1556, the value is 0.111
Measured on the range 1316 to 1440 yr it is 0.021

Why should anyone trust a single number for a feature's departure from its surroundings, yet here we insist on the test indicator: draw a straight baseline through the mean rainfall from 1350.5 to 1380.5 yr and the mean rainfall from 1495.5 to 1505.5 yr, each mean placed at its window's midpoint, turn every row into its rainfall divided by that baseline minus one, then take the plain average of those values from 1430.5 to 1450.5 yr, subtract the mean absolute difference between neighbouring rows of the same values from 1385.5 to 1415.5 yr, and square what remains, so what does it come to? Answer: 0.003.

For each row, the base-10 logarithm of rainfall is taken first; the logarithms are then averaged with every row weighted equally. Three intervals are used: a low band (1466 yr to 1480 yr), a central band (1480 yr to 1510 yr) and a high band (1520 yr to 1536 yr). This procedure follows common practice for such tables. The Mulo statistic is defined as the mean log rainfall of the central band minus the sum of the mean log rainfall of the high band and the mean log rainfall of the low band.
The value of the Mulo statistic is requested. 0.12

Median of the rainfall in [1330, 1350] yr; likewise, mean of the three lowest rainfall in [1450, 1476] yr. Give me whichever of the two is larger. 1.04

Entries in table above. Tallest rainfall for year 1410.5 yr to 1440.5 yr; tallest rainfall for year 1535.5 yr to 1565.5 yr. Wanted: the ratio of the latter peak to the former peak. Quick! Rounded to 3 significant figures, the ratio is 1.17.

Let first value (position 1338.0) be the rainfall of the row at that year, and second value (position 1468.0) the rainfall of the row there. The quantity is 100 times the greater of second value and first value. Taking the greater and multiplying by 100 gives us 104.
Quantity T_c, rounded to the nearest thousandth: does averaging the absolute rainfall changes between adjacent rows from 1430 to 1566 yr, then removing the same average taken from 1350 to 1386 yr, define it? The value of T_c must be 0.045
